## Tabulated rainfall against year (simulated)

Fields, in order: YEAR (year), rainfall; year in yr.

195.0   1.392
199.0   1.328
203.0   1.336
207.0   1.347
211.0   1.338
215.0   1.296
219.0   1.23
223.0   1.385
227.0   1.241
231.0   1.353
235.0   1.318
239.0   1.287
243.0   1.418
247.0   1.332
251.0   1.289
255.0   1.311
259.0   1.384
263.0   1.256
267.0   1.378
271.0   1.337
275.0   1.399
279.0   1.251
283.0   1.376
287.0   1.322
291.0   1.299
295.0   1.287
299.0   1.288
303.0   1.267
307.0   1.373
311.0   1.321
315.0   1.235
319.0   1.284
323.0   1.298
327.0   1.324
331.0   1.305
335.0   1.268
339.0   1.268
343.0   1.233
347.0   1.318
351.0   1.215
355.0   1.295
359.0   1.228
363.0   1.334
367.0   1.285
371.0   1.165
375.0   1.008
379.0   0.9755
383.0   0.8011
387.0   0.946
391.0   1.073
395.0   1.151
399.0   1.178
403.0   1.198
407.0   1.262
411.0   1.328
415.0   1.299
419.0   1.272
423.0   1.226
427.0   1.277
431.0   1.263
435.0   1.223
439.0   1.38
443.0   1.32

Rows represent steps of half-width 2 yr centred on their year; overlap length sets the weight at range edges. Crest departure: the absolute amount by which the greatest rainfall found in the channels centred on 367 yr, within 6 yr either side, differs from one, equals 0.33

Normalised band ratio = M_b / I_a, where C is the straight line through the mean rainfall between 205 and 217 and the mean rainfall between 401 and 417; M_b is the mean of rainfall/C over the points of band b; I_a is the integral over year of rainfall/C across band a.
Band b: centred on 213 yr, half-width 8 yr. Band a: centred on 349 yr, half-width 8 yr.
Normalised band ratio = 0.0625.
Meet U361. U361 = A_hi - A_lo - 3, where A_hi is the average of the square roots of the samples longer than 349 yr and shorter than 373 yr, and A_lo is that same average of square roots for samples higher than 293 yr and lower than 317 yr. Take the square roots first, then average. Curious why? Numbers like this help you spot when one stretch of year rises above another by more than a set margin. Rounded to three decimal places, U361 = -3.019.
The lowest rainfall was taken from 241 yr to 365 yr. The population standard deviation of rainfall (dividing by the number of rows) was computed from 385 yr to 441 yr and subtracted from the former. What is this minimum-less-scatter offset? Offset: 1.11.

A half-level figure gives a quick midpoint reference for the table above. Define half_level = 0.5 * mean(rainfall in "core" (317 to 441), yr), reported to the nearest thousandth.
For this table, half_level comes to 0.608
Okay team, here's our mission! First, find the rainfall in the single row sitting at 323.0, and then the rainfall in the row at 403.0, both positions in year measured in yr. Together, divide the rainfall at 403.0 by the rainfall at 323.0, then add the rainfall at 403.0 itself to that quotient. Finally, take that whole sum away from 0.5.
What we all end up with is -1.62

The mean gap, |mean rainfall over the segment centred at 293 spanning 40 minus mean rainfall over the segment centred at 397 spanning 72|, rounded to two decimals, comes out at 0.15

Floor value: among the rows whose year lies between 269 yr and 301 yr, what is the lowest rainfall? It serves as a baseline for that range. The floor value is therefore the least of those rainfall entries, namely 1.251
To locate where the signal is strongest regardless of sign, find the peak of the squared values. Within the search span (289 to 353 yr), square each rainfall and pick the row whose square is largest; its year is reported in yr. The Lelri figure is 307.0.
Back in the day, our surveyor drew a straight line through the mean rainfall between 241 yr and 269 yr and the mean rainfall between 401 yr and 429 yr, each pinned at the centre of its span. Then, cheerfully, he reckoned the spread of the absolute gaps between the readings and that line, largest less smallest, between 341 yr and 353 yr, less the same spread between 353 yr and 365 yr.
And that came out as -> 0.00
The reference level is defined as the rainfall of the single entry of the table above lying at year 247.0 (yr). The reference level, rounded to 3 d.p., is 1.332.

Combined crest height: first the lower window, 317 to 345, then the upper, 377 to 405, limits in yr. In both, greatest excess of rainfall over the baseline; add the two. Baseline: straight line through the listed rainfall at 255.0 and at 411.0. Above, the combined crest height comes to -0.12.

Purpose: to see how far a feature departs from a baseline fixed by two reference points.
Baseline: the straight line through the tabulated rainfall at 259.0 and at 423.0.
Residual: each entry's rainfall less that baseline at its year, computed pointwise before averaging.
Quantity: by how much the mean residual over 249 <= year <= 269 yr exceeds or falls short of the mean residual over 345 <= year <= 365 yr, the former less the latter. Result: -0.047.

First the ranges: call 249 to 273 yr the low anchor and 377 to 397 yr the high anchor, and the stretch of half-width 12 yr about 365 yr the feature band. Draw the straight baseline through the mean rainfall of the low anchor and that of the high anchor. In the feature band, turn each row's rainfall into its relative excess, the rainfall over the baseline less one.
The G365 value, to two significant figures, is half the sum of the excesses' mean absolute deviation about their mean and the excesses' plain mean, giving 0.12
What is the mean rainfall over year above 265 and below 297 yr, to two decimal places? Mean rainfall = 1.33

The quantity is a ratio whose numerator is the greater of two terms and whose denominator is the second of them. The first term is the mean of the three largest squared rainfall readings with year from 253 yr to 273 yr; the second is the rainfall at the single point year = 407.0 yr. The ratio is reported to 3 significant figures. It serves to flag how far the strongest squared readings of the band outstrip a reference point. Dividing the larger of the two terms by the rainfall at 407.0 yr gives 1.48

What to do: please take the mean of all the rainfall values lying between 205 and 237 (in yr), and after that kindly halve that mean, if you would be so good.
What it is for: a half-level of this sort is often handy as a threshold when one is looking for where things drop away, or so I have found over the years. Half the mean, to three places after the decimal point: 0.657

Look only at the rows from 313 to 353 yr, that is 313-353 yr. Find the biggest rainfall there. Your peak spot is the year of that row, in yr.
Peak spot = 327.0 yr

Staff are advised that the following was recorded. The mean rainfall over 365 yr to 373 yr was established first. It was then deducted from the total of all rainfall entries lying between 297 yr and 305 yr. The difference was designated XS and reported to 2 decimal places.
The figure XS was 1.33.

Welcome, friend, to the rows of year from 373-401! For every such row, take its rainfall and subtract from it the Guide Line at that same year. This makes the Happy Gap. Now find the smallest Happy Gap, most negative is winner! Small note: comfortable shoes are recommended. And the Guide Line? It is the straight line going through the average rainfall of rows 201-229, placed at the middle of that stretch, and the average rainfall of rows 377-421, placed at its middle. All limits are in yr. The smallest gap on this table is -0.35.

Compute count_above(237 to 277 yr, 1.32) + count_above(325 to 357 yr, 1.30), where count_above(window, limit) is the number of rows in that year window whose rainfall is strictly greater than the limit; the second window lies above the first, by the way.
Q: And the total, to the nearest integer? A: 9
